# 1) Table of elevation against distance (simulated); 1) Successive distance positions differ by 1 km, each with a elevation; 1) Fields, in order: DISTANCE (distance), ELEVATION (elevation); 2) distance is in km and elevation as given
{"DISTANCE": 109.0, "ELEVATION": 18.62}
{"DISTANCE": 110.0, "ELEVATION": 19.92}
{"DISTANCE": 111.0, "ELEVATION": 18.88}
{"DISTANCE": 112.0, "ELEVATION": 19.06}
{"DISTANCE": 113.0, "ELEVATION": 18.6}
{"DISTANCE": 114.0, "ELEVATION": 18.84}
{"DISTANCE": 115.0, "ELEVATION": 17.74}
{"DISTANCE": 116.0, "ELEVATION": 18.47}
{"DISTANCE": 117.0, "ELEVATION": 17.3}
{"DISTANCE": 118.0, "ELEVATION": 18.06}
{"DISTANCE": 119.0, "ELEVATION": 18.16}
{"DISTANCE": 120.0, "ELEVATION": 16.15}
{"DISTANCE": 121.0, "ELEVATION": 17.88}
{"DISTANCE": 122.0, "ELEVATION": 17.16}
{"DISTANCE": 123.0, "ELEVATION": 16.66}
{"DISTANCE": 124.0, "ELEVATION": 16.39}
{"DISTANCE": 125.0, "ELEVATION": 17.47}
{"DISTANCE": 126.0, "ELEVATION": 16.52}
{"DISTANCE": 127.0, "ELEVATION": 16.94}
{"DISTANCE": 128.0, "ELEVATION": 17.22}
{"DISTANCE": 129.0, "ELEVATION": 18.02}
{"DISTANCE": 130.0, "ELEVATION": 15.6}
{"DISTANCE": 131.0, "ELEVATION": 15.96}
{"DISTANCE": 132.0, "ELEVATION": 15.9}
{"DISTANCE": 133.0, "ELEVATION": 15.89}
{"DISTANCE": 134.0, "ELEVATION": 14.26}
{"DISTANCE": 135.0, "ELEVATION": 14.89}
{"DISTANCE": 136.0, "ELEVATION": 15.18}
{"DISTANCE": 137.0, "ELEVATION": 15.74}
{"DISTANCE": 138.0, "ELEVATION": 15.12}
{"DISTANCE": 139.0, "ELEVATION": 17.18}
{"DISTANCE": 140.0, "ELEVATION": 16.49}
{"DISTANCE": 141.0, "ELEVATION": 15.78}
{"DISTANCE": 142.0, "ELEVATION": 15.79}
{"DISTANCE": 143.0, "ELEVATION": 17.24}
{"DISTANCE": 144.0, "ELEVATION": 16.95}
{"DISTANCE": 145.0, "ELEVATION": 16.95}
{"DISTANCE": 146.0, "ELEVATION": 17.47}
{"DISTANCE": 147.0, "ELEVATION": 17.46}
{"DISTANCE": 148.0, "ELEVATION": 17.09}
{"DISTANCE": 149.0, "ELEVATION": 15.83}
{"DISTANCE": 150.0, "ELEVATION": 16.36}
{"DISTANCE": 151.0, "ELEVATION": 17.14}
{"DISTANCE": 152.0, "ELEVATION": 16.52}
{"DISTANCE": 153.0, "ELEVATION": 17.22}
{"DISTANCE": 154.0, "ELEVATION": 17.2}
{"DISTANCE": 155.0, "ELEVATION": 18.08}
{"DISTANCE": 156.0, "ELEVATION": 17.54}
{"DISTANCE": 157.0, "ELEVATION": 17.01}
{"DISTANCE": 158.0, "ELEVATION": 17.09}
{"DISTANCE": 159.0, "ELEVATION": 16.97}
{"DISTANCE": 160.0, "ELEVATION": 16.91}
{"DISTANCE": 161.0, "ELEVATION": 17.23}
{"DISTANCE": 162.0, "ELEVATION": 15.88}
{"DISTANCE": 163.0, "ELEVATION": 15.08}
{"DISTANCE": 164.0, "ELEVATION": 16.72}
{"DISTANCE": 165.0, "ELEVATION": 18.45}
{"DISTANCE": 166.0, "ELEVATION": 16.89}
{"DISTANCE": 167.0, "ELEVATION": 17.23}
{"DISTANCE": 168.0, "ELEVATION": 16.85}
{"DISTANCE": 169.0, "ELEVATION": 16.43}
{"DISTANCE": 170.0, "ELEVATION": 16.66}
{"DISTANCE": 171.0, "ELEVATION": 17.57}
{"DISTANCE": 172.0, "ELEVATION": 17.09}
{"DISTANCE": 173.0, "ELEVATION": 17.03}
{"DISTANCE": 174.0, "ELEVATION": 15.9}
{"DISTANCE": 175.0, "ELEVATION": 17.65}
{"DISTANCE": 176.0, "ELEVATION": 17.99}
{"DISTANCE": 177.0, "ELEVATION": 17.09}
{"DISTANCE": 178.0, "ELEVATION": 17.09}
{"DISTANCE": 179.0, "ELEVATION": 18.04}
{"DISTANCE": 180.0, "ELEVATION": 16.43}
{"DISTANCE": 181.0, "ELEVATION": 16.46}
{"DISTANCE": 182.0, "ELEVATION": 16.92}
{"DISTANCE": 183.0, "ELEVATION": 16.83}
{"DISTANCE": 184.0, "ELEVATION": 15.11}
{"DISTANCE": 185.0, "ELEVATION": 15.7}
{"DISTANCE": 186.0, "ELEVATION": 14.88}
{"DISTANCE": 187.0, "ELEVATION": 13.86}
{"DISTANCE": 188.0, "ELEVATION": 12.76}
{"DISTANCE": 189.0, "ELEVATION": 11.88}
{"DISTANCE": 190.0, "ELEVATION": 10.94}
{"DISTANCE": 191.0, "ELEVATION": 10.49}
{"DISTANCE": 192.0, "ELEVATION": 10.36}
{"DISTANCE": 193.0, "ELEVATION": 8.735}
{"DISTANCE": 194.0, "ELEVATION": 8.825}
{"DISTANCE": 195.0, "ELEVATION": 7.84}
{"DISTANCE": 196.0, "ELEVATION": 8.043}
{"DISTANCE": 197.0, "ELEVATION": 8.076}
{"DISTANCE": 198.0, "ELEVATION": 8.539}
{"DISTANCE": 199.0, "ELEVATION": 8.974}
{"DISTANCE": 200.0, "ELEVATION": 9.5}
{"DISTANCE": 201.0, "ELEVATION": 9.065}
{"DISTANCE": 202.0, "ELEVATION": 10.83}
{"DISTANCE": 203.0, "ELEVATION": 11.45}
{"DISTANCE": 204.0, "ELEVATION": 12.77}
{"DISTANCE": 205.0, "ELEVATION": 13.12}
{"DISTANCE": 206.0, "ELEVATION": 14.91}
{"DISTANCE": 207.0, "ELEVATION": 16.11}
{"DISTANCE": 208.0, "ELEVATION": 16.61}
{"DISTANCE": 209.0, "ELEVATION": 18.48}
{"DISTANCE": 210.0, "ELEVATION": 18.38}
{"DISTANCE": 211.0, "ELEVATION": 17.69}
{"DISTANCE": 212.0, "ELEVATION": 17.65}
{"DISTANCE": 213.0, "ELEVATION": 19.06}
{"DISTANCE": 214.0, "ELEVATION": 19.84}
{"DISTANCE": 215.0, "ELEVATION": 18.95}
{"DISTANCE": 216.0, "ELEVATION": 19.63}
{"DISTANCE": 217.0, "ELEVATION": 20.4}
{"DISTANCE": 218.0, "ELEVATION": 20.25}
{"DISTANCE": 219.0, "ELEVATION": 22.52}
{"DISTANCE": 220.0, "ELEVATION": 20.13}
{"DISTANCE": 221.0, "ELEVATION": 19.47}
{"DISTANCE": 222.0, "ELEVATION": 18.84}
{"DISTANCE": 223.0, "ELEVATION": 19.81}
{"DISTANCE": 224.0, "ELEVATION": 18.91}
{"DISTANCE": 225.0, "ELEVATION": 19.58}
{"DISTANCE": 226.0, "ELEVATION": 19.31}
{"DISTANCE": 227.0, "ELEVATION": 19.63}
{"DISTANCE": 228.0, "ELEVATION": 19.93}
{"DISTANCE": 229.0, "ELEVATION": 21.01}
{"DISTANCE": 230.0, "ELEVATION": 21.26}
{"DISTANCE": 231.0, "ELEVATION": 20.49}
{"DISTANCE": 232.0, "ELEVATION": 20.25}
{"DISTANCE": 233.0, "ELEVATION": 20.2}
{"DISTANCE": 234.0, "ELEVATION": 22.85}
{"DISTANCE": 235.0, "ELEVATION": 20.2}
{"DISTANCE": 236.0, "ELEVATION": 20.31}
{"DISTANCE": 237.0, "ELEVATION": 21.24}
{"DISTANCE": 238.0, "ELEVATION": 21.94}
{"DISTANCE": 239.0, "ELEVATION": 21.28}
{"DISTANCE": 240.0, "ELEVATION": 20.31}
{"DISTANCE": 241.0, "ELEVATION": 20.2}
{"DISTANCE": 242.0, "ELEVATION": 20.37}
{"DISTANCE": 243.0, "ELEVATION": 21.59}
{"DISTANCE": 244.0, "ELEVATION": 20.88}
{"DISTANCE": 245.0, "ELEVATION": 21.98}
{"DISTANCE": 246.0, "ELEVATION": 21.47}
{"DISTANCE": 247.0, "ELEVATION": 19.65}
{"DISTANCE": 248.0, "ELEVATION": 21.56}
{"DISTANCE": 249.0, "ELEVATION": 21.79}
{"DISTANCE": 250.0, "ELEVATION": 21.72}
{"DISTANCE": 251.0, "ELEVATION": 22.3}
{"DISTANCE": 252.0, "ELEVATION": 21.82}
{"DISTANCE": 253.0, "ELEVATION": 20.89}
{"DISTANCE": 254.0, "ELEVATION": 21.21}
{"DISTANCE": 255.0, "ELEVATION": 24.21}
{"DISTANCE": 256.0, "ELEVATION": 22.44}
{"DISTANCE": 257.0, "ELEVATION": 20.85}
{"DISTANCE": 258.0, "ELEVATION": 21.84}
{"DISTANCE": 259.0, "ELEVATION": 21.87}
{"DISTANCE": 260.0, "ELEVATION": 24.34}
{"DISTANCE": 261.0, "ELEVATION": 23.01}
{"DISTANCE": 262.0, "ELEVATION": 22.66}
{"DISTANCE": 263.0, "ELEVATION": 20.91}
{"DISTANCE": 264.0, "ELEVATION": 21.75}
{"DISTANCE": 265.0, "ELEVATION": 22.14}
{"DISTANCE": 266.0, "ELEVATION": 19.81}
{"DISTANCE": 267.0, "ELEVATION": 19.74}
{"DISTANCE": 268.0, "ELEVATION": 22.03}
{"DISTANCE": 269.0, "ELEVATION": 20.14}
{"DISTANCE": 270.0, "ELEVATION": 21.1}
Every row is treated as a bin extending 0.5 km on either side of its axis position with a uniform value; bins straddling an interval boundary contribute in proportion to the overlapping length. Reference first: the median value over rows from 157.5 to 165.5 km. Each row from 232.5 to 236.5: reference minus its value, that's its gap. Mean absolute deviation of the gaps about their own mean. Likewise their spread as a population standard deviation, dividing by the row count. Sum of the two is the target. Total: 2.1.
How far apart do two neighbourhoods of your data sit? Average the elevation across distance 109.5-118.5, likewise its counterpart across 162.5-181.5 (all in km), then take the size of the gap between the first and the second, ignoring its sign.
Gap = 1.6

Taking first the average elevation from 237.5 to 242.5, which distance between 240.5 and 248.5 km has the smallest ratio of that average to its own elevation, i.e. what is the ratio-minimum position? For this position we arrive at 245.0 km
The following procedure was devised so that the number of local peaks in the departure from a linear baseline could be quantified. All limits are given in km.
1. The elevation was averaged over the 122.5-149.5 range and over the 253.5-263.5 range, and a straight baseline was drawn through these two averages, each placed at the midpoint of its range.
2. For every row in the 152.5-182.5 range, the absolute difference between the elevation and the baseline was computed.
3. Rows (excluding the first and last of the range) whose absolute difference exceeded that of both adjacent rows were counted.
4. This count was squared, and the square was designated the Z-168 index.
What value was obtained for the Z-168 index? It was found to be 81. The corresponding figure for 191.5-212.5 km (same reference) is 16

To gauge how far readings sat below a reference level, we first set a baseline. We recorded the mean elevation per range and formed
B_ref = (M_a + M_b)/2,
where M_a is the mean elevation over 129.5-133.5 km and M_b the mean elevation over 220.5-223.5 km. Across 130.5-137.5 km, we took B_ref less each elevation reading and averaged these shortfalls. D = 2.2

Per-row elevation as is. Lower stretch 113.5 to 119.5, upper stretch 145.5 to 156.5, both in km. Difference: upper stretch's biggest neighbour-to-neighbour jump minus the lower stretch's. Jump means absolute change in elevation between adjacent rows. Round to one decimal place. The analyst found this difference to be 0.1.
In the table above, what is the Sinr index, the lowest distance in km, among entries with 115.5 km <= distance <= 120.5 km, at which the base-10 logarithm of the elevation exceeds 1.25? 116.0 km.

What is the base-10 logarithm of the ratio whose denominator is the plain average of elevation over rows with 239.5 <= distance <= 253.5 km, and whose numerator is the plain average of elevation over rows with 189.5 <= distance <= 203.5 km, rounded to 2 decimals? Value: -0.35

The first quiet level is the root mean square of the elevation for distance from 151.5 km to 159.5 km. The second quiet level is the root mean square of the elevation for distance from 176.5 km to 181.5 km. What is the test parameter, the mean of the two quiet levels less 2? 15.1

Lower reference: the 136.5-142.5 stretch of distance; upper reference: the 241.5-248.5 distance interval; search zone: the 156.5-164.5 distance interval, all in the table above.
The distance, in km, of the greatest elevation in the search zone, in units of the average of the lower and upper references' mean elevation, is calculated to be 161.0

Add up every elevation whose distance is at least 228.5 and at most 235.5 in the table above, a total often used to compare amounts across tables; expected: 146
